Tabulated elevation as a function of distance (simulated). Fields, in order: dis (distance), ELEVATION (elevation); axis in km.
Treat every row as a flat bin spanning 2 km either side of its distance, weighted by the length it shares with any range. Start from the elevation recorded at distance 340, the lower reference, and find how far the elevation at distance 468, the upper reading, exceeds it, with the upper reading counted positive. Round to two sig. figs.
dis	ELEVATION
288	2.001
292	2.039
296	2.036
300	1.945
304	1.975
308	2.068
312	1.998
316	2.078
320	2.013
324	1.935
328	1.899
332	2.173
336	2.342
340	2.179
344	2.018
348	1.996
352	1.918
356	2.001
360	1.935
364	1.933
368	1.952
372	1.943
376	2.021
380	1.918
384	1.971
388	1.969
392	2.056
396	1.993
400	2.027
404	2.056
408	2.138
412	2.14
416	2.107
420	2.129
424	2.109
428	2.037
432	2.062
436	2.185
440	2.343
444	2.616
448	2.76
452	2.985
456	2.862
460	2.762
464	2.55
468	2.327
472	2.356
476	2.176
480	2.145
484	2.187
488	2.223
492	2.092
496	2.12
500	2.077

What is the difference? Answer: 0.15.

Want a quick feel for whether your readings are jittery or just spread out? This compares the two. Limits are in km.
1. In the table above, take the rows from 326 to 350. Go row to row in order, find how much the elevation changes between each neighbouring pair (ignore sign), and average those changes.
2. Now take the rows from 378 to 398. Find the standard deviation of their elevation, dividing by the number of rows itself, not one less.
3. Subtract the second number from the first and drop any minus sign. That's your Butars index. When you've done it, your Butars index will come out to 0.11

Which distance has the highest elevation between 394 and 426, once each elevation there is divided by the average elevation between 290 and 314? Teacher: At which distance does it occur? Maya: 412 km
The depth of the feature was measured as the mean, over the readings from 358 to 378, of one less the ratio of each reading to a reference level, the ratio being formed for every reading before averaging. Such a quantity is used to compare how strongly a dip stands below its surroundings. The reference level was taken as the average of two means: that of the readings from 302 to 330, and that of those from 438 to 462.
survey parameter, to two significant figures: 0.17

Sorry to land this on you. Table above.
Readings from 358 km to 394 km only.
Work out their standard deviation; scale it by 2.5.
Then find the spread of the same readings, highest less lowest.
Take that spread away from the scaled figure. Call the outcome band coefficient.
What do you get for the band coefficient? -0.03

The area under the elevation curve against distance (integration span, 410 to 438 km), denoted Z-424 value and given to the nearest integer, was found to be 59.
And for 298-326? 56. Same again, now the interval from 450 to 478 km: 72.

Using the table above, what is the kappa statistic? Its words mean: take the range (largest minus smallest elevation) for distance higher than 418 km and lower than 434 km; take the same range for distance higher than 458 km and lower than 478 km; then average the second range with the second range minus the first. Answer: 0.5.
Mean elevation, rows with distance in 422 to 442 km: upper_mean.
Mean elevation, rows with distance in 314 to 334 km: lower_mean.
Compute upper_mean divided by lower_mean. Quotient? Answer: 1.06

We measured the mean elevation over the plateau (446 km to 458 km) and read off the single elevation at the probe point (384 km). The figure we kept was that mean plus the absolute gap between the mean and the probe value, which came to 3.77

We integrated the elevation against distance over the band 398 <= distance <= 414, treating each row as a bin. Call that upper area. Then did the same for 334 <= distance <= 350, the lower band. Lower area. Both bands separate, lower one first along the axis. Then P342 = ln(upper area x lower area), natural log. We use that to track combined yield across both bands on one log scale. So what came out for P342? 7.0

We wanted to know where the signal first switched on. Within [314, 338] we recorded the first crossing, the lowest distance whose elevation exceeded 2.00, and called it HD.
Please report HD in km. 316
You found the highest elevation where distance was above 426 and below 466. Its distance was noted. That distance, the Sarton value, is 452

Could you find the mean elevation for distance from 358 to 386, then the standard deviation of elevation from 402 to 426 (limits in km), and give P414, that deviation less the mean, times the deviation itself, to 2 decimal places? -0.06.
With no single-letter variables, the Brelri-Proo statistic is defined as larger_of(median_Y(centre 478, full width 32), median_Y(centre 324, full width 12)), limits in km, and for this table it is 2.2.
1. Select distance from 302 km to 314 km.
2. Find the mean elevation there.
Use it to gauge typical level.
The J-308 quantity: 2.01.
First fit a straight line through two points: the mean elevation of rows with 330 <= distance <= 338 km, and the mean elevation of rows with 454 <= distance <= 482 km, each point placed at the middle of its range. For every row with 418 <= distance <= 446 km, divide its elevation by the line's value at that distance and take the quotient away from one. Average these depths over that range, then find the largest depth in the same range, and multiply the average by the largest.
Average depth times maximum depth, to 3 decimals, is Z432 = 0.012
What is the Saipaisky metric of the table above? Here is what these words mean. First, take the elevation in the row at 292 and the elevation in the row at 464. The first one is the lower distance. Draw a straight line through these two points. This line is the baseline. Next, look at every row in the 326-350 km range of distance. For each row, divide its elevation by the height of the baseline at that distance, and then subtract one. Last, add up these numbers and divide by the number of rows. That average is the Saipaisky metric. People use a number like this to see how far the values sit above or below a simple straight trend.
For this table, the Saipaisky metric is -0.03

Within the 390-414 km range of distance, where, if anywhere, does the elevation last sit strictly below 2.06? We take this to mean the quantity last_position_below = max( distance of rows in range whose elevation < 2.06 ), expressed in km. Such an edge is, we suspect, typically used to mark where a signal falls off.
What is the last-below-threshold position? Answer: 404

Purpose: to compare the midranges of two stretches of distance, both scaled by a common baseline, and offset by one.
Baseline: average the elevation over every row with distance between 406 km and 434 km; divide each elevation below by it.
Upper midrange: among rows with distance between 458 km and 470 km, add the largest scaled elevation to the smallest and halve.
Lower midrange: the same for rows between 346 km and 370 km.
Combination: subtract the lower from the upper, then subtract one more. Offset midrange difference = -0.722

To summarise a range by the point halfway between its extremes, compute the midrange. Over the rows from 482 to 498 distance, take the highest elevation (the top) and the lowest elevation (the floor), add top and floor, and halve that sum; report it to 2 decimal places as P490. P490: 2.16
